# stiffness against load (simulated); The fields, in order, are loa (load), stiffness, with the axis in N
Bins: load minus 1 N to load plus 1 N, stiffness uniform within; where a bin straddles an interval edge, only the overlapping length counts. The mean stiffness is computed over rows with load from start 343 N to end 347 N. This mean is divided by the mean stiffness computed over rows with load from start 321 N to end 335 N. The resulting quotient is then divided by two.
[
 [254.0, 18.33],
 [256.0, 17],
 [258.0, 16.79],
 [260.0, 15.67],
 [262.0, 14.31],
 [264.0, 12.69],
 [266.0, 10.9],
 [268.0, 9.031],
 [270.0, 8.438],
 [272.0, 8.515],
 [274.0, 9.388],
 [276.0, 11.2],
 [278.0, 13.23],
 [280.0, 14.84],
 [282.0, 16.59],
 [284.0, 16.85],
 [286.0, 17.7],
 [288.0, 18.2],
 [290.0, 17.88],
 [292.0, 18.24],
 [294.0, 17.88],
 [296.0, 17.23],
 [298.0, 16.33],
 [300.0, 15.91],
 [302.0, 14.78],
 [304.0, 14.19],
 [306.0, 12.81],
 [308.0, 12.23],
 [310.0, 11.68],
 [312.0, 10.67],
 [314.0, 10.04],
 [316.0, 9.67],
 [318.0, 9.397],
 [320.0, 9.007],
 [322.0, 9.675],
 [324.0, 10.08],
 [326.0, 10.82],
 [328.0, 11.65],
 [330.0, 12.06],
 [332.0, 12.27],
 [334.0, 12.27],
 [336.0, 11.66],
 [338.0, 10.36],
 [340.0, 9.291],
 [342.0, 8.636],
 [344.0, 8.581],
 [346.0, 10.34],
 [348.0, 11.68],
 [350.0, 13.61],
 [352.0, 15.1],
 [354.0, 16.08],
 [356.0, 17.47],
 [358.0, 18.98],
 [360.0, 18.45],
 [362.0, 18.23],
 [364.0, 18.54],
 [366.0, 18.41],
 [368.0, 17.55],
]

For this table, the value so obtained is 0.42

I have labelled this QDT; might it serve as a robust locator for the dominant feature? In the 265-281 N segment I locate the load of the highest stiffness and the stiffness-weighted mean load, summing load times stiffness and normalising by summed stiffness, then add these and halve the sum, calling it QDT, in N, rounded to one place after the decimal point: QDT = 276.8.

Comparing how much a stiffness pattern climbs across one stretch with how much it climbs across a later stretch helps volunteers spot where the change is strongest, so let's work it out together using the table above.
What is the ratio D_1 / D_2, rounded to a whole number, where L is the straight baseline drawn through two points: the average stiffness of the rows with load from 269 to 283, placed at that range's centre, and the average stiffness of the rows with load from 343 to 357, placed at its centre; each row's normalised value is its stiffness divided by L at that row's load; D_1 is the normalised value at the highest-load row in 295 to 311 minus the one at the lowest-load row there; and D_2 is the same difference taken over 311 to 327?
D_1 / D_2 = 64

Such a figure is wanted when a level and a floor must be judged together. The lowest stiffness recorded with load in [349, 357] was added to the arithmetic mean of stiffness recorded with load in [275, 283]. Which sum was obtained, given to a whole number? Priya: 28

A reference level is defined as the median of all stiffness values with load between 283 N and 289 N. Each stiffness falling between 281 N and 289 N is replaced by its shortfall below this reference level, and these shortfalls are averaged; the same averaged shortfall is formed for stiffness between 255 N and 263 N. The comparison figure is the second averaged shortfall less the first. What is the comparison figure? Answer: 1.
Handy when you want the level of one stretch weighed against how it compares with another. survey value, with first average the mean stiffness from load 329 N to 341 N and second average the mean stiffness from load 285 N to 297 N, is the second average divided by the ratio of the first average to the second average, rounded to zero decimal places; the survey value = 28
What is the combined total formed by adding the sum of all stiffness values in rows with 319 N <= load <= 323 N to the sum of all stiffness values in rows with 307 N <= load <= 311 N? 43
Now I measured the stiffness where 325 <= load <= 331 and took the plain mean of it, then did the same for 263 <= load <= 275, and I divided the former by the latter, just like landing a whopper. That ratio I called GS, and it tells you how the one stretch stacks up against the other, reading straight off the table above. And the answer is 1.2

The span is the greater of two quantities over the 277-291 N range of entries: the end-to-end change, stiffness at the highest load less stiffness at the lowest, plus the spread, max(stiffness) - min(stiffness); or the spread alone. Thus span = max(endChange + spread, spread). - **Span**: 10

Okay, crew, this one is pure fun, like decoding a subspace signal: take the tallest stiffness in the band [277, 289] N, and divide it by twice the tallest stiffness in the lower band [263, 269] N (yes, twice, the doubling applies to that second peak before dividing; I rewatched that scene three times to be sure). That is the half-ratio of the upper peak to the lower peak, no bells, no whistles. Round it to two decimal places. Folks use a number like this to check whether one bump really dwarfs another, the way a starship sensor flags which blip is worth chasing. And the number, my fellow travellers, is 0.72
